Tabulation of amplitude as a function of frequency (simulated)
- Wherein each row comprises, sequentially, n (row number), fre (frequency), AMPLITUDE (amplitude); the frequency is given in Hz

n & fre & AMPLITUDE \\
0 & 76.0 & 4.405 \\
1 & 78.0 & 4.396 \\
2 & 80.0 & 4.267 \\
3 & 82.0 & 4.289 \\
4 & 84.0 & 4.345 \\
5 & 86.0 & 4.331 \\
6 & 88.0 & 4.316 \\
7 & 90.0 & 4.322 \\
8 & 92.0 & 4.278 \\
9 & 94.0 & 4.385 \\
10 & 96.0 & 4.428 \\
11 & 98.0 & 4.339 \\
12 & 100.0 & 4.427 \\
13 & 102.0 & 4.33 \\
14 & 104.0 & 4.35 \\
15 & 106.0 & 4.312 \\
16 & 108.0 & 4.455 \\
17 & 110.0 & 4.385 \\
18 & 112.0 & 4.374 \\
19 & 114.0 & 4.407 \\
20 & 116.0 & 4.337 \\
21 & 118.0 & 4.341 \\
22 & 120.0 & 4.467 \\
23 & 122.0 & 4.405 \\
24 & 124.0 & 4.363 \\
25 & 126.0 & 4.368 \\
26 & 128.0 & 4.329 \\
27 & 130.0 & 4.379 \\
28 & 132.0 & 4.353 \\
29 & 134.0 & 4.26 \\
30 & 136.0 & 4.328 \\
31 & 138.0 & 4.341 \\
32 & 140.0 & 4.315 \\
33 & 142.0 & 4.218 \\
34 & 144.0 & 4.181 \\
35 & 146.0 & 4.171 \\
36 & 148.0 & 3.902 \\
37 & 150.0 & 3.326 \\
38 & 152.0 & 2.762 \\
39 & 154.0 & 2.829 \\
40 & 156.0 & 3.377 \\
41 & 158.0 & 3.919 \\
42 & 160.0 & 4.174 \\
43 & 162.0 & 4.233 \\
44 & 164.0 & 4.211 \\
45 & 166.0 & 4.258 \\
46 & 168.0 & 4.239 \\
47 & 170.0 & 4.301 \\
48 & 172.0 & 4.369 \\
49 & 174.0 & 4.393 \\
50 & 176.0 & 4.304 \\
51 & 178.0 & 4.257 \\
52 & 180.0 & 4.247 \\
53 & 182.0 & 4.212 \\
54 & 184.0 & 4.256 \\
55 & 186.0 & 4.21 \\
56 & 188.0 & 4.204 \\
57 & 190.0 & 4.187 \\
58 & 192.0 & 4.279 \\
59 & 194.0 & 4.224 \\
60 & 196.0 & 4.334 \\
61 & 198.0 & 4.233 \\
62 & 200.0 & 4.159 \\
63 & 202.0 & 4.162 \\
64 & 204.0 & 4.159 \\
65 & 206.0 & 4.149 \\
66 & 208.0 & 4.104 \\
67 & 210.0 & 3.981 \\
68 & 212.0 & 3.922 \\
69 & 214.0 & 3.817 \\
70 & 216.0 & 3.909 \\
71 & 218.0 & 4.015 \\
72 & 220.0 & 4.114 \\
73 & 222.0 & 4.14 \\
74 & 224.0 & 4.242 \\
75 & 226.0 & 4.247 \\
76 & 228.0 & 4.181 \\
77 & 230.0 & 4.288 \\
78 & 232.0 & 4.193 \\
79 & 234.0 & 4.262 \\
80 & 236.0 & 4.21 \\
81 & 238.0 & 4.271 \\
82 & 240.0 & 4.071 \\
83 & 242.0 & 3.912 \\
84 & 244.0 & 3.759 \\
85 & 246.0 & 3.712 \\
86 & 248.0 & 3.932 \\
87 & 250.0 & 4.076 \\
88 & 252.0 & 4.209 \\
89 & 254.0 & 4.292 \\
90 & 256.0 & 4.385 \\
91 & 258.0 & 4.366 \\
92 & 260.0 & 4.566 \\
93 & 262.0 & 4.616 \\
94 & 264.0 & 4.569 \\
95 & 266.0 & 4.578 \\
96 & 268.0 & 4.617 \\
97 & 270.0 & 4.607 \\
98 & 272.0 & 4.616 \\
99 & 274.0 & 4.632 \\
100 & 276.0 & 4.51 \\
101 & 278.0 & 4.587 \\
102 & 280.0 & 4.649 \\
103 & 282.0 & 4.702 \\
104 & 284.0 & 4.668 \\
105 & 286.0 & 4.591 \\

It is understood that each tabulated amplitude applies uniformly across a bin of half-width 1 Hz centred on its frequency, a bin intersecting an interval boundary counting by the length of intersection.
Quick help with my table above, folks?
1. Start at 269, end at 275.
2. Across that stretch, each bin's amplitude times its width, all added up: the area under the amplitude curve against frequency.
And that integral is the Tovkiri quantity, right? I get 28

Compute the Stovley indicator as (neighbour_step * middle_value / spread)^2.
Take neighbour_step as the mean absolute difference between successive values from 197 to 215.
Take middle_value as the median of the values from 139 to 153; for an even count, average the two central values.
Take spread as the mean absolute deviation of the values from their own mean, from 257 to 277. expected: 18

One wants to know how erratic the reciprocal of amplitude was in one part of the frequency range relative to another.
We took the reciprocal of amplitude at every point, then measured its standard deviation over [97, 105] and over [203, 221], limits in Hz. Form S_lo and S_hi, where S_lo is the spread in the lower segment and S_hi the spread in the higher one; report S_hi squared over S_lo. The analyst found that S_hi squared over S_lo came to 0.025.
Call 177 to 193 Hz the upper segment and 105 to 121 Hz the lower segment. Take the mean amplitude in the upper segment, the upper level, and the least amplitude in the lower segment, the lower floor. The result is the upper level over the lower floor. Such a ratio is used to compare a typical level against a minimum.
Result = 0.98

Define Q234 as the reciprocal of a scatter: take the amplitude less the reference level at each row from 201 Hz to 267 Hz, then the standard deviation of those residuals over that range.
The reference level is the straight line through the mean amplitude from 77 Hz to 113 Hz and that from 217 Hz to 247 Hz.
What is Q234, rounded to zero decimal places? 4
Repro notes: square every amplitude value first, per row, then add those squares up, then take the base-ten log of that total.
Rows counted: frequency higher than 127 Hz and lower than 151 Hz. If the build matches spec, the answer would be 2.32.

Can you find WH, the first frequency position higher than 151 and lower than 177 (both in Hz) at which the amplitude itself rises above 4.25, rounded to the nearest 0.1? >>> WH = 166.0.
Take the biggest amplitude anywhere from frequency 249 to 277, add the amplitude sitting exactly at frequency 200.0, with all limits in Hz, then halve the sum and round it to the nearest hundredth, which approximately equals 4.40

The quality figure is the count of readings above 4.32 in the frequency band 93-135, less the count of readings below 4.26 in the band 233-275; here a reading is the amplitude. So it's 11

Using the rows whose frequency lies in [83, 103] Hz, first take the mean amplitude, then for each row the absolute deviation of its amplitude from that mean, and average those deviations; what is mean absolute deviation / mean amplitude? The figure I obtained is 0.01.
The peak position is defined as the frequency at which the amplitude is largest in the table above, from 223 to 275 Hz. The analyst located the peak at 274.0 Hz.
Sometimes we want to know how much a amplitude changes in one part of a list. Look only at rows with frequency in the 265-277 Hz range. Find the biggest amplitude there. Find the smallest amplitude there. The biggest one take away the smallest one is 0.12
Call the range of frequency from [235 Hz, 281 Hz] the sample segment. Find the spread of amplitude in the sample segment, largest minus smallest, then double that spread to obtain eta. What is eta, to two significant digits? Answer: 1.9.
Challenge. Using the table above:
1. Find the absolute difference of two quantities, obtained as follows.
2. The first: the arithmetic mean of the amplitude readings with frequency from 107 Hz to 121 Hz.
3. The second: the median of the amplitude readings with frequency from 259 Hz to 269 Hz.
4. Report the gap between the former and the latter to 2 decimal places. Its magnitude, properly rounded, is 0.18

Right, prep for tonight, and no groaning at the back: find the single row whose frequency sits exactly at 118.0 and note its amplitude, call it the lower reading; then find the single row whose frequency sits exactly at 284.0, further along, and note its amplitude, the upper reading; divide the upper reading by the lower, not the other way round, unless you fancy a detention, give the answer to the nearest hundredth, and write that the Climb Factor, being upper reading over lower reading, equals 1.08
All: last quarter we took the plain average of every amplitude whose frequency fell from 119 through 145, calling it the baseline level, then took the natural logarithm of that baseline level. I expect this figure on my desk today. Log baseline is 1.47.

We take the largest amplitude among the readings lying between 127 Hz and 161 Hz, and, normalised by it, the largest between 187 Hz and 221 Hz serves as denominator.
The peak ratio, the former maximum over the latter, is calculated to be 1.01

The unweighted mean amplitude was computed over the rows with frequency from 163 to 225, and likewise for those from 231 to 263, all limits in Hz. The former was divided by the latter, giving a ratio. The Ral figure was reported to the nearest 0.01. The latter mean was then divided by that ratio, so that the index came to 4.17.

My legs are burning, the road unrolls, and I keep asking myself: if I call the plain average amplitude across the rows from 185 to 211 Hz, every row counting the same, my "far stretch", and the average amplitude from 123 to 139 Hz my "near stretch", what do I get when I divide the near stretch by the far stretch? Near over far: 1.04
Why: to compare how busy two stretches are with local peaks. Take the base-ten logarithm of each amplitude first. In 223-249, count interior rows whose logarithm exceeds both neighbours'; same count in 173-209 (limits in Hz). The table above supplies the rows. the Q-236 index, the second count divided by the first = 1.0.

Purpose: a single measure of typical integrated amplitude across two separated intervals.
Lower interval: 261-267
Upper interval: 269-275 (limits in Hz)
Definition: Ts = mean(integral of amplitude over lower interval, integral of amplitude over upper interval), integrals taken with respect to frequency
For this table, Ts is 27.6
